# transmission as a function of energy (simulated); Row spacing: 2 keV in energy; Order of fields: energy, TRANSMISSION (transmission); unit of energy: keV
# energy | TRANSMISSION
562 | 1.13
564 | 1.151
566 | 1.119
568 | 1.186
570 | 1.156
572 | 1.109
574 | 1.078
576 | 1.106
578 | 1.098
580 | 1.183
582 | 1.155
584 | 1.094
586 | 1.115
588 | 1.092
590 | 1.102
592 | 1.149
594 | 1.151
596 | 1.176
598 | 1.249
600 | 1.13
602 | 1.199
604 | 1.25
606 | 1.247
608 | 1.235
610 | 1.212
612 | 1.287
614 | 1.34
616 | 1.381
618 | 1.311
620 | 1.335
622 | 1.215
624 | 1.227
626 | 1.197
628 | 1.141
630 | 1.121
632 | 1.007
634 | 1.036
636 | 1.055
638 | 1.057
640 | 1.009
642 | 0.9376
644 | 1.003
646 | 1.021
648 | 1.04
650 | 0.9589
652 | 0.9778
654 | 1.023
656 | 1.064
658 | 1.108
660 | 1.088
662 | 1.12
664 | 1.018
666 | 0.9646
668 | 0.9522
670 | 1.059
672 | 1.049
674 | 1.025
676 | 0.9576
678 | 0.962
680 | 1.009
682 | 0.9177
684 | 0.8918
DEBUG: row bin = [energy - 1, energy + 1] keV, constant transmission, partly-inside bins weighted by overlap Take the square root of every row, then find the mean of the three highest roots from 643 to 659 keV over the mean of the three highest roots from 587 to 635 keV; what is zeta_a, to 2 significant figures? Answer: 0.89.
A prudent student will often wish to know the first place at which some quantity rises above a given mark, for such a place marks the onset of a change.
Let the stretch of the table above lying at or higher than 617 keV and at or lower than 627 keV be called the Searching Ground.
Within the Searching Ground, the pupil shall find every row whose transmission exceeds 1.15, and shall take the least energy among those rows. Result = 618 keV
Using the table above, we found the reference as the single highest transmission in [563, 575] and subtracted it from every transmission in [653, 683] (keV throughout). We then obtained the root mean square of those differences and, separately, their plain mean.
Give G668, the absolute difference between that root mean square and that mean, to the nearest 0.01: 0.34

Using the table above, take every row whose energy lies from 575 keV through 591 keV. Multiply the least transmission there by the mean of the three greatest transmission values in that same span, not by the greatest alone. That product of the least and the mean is 1.26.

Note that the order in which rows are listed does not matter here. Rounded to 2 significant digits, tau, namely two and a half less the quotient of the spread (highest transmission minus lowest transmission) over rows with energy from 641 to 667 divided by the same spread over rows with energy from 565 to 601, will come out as 1.4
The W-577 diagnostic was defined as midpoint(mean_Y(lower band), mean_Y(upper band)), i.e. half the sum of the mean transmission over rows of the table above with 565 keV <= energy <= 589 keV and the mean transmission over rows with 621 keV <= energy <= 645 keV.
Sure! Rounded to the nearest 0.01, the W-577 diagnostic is 1.10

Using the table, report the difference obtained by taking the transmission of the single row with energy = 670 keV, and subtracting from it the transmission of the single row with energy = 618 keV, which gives -0.25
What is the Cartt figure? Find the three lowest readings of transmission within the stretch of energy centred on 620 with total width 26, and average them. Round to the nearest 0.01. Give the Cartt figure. 1.09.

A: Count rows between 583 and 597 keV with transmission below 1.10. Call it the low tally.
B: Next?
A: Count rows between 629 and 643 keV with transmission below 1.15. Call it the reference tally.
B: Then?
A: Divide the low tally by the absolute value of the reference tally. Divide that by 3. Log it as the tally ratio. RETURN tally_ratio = 0.10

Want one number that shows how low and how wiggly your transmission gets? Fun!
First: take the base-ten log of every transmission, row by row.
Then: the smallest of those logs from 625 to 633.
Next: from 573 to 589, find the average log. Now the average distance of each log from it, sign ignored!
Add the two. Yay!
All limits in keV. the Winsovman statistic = 0.013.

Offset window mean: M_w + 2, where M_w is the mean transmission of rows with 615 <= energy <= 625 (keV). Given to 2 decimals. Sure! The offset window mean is 3.29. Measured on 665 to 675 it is 3.01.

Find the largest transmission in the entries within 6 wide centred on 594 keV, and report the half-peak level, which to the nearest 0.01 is 0.59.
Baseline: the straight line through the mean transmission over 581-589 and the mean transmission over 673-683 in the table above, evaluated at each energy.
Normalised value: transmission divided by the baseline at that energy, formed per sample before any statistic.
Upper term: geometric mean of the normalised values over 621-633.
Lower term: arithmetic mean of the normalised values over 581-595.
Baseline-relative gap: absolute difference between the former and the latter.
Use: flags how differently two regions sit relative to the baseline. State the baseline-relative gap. 0.081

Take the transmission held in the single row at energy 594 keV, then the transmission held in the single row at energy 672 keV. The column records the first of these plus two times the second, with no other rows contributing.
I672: 3.2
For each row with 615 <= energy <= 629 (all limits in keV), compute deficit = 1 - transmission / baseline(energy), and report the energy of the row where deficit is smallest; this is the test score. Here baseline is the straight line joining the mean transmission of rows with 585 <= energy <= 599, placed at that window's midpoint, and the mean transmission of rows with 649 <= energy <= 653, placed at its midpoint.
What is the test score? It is 616 keV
